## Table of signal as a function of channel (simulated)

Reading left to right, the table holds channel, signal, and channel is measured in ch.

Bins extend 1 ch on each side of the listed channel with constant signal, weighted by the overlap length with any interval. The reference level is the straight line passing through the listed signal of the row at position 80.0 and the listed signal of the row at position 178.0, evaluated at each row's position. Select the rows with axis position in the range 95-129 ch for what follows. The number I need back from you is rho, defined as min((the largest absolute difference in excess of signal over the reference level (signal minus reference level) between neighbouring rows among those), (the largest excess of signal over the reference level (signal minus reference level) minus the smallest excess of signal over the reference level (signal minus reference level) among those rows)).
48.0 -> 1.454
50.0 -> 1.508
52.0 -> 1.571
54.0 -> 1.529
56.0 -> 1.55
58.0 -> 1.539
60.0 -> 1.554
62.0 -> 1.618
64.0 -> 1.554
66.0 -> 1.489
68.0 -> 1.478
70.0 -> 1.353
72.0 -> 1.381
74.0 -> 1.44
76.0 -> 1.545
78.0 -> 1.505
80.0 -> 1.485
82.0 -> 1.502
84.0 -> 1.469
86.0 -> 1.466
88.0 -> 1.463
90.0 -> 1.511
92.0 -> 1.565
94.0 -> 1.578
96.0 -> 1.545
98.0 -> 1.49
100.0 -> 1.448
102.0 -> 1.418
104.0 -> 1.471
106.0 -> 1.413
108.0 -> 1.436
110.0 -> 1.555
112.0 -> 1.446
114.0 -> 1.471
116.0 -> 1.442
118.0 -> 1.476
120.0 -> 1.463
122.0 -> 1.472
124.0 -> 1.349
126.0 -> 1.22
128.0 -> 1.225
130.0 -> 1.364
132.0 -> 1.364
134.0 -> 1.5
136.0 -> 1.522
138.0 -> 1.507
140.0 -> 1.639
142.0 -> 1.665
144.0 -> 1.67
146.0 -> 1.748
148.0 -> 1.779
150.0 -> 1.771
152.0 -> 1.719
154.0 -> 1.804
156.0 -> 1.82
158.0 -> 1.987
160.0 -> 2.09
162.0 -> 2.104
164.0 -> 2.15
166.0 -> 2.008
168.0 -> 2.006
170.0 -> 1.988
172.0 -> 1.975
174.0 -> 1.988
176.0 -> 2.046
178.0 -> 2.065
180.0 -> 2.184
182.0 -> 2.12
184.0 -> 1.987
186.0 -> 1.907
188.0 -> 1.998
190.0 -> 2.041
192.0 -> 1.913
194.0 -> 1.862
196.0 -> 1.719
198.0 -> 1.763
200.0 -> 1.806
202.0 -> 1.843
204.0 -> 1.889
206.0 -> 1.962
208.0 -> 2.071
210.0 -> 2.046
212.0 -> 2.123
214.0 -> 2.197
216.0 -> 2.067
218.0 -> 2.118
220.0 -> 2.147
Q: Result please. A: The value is 0.141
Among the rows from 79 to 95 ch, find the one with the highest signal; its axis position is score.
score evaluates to 94.0 ch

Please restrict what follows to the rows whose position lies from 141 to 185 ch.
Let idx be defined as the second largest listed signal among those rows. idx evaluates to 2.15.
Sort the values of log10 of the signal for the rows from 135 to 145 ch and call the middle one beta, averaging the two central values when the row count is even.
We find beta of 0.21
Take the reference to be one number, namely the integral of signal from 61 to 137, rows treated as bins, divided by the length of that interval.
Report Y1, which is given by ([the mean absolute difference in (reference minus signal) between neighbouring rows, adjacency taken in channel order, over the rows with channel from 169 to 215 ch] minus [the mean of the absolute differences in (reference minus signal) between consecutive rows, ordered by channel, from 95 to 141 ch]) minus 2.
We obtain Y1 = -1.99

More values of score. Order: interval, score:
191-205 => 192.0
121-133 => 122.0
